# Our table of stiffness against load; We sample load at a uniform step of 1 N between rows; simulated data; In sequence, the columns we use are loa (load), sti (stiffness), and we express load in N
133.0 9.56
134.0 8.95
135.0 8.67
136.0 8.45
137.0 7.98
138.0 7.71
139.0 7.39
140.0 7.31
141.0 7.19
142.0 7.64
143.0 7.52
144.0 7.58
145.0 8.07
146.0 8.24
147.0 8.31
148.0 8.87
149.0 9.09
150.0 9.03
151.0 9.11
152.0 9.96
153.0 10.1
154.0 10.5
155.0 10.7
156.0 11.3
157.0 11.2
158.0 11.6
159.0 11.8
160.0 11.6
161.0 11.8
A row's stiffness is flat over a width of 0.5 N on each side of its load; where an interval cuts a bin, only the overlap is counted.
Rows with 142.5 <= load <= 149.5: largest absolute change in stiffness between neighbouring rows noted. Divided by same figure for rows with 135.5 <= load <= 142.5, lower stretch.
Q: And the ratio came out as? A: 1.19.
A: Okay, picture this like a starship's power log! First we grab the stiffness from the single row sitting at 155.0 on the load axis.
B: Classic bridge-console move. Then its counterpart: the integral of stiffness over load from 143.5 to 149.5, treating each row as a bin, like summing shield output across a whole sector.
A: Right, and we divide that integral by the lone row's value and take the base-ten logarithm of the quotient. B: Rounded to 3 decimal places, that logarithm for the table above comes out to 0.671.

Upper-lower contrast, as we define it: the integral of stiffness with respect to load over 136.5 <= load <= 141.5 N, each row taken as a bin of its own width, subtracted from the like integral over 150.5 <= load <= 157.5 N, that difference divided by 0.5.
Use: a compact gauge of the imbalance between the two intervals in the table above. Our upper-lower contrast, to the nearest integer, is 71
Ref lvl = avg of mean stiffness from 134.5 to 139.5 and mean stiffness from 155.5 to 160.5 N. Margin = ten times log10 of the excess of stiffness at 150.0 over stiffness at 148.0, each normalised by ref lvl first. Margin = -18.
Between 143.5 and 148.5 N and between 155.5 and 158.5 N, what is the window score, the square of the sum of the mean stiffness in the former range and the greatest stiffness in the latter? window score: 393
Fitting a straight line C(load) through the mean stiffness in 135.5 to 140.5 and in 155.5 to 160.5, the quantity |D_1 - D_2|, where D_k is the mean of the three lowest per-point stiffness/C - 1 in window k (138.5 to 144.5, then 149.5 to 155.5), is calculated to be 0.057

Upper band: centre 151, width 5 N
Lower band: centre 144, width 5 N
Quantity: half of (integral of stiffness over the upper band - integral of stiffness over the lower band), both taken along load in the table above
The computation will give 4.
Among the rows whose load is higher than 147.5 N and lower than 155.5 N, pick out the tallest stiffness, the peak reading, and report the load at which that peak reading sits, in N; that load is 155.0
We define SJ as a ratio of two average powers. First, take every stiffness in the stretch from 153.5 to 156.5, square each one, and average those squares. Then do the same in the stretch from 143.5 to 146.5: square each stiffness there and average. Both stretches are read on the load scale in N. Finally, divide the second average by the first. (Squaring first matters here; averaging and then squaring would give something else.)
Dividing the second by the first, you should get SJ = 0.54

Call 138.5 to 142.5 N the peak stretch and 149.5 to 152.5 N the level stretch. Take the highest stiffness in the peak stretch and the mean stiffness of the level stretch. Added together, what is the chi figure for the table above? 17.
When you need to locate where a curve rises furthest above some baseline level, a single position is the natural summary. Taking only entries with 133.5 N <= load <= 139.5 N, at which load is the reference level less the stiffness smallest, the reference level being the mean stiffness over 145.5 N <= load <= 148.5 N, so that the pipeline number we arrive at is 134.0 N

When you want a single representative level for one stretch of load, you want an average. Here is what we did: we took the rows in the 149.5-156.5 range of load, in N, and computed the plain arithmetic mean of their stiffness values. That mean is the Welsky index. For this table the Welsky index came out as 10.1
